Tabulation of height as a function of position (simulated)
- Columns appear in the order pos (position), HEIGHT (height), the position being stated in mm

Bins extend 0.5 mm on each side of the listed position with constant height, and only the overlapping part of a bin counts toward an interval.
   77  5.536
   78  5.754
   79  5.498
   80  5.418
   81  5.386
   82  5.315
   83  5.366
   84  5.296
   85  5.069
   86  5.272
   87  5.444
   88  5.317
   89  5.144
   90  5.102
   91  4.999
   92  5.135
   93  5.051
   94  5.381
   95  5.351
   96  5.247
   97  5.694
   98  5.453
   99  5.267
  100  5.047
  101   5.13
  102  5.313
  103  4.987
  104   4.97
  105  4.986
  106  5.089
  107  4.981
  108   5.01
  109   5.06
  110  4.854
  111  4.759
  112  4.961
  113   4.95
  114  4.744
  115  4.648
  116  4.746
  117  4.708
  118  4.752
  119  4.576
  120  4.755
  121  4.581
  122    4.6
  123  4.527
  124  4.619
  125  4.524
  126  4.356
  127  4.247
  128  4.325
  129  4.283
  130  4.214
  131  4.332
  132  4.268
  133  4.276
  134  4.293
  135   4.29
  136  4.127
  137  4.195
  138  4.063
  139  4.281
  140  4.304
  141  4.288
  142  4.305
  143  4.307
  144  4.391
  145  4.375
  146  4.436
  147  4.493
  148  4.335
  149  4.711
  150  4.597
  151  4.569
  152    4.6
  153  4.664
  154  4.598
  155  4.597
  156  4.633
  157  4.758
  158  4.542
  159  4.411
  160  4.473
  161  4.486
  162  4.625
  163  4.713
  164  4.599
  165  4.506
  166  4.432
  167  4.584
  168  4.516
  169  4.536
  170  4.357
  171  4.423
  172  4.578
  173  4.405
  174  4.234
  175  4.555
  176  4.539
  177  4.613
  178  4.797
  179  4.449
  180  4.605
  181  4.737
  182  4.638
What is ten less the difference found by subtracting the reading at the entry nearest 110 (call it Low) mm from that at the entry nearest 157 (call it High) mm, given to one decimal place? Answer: 10.1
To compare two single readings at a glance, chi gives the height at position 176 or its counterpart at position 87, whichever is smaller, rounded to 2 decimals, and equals 4.54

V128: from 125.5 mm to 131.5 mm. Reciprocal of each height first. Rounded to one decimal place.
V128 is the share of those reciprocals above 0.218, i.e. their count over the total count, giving 1.0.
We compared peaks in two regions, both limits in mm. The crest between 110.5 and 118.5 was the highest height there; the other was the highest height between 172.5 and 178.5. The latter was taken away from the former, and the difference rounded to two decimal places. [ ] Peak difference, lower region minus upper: 0.16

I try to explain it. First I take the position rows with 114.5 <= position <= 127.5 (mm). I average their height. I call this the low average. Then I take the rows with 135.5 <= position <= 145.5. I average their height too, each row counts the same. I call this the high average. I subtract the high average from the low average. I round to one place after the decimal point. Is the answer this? 0.3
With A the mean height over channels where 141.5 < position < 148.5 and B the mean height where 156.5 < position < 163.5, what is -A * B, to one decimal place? -20.0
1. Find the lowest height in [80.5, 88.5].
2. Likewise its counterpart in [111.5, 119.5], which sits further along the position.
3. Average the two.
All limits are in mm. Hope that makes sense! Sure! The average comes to 4.82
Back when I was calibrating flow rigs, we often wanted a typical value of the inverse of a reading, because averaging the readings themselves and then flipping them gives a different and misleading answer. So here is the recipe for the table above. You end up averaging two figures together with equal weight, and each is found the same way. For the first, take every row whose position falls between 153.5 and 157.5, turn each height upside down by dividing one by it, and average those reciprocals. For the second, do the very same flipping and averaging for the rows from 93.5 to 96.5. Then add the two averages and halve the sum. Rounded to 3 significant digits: 0.202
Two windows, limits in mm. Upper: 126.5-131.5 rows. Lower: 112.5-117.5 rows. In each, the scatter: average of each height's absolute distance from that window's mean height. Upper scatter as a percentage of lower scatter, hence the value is 52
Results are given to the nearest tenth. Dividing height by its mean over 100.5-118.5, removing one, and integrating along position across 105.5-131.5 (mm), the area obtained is -1.4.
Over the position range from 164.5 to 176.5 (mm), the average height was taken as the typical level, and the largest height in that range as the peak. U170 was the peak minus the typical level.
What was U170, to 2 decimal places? 0.11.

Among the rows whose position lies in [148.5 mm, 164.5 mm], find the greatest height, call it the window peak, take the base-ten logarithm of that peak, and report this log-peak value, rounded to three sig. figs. 0.677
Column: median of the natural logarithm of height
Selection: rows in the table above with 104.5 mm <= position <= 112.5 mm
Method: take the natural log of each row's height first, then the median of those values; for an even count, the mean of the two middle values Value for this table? 1.61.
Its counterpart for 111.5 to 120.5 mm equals 1.56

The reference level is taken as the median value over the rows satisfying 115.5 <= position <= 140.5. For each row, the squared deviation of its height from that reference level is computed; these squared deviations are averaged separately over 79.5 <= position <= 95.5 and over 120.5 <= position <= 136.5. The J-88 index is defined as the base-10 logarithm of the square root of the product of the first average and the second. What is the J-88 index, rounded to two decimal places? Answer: -0.84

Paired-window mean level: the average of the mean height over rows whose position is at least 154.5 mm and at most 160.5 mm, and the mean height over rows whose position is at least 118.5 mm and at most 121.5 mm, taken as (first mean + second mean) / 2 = 4.60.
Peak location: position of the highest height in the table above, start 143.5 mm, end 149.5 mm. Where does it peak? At 149 mm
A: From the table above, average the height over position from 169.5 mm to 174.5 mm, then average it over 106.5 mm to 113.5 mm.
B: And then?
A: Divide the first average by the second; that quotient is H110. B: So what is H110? 0.89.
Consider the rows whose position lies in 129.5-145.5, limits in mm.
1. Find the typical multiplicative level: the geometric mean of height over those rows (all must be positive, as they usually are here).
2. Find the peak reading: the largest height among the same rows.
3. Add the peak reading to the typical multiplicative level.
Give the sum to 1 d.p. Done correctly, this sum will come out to 8.7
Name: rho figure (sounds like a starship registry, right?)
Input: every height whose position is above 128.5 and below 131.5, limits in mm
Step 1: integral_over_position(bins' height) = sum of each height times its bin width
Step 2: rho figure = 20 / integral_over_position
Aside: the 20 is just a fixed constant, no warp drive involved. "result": 1.56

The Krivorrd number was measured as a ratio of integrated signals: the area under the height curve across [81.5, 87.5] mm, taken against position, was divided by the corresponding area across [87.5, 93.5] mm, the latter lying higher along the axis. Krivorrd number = 1.03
